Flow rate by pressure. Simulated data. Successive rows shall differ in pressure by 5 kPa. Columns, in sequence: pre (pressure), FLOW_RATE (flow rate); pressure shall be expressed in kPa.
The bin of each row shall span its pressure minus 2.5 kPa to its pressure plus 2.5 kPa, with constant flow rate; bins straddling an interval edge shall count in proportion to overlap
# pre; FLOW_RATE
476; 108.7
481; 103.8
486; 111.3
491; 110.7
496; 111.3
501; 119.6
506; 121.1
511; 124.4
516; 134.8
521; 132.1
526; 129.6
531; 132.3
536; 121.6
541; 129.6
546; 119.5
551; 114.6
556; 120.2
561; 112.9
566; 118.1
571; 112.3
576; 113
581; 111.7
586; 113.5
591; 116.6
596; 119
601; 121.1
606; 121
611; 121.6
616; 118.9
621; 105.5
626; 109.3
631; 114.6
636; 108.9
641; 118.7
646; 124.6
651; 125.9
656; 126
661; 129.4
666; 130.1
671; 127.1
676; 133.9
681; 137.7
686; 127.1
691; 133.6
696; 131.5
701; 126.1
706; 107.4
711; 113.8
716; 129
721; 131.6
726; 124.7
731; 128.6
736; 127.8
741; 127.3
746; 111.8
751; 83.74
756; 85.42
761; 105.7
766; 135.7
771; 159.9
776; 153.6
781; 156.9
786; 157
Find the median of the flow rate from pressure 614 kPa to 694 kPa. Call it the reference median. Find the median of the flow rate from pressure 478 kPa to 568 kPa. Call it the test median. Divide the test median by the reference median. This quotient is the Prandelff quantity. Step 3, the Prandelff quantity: 0.952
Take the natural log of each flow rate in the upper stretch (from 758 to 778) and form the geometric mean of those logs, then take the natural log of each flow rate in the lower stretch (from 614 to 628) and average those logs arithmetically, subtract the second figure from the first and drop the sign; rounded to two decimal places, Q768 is 0.21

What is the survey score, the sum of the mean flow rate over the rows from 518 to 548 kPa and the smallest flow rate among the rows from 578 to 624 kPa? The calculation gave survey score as 233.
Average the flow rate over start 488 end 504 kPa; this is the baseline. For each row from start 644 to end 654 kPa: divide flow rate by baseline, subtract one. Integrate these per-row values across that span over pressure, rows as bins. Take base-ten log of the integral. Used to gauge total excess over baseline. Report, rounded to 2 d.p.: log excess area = 0.00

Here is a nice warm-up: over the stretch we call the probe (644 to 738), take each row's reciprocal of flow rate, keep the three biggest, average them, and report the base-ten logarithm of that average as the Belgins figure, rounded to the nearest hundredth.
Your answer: -2.06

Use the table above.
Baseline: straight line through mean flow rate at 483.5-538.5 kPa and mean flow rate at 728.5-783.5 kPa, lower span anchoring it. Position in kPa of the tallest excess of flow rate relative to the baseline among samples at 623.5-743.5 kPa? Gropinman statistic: 681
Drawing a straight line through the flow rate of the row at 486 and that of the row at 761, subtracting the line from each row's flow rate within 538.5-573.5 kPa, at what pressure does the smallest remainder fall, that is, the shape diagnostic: 571 kPa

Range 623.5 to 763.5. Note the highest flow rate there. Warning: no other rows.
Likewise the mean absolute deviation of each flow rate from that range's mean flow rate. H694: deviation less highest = -127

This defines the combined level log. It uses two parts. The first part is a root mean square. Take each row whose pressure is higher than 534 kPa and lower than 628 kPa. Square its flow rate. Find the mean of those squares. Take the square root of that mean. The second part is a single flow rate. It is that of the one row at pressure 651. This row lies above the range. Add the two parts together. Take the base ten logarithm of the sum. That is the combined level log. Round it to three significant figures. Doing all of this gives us 2.39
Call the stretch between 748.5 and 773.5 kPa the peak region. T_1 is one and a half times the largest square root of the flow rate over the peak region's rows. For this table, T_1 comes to 19.0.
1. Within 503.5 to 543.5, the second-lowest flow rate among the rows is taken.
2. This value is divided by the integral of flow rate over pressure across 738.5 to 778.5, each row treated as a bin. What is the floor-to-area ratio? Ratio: 0.0253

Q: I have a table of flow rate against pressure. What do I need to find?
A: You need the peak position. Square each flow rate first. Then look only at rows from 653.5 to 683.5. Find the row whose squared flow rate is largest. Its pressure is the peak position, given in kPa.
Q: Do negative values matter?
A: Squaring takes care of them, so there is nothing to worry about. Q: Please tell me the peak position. 681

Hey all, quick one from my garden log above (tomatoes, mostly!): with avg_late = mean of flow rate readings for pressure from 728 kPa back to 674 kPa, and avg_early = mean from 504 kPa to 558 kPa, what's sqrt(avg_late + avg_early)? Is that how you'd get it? 15.89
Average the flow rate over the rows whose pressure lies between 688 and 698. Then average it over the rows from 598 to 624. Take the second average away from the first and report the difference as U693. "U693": 15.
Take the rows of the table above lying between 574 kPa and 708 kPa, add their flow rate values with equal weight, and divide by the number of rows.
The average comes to 121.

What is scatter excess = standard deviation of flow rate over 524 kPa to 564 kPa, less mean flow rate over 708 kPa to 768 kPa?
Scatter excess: -110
